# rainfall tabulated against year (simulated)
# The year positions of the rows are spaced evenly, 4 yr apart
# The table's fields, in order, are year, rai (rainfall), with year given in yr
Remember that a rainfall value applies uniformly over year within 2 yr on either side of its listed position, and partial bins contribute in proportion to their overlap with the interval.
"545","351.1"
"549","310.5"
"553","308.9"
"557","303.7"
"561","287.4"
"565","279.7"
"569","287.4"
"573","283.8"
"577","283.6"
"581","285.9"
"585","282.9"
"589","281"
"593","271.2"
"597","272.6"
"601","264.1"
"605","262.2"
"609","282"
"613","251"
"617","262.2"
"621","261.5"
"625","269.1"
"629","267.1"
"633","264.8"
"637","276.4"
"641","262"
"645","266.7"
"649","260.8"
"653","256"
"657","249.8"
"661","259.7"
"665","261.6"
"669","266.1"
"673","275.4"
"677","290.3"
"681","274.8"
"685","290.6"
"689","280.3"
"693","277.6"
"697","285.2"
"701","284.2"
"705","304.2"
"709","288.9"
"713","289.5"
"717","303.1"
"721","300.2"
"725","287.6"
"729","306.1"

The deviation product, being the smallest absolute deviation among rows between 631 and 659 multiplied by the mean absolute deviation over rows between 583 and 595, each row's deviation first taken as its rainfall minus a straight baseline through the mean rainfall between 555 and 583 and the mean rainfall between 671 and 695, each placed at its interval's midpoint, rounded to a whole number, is 59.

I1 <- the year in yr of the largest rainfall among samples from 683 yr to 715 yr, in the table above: 705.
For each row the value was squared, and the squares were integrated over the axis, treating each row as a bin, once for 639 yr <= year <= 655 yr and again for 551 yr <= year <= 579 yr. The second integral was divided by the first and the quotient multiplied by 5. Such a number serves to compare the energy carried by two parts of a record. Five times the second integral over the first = 10.8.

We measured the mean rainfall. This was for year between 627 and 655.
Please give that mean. 264.8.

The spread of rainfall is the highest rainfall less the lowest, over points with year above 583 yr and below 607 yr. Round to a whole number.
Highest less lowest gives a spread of 21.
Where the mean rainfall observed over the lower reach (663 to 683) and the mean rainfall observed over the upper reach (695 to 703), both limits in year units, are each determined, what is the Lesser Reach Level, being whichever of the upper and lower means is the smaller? 274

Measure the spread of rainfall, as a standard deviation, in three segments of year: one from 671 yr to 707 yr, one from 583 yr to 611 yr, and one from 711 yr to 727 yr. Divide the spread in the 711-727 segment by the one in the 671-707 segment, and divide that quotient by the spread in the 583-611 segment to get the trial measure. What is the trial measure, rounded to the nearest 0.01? 0.10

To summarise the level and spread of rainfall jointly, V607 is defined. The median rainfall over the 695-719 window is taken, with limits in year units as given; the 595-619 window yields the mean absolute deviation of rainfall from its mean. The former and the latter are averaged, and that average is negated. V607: -148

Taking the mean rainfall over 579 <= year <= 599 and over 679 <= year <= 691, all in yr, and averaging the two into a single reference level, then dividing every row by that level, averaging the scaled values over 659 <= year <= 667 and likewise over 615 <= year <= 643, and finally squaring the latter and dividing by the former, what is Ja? 0.970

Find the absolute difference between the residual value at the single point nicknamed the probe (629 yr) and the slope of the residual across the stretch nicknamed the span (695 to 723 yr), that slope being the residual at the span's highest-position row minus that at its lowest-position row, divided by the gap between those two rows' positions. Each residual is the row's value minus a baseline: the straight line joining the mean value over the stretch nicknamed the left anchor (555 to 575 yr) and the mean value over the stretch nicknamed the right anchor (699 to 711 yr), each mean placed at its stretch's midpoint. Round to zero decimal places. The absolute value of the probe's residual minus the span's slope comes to 24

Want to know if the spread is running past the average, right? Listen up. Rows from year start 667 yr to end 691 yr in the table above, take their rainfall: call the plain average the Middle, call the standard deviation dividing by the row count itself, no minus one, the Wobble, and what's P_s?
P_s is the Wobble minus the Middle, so -271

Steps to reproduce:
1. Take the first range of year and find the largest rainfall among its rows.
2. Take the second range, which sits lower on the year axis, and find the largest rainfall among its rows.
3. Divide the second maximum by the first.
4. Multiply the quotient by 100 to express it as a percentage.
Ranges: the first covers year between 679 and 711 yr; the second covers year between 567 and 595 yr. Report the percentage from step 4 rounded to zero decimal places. 94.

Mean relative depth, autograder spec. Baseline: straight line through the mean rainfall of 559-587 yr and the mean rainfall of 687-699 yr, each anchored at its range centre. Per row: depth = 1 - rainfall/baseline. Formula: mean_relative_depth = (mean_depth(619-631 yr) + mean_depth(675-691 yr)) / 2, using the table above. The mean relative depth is 0.025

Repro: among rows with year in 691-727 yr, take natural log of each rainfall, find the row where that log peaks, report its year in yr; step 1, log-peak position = 705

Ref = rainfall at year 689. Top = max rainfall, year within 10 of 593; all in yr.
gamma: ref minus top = -3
